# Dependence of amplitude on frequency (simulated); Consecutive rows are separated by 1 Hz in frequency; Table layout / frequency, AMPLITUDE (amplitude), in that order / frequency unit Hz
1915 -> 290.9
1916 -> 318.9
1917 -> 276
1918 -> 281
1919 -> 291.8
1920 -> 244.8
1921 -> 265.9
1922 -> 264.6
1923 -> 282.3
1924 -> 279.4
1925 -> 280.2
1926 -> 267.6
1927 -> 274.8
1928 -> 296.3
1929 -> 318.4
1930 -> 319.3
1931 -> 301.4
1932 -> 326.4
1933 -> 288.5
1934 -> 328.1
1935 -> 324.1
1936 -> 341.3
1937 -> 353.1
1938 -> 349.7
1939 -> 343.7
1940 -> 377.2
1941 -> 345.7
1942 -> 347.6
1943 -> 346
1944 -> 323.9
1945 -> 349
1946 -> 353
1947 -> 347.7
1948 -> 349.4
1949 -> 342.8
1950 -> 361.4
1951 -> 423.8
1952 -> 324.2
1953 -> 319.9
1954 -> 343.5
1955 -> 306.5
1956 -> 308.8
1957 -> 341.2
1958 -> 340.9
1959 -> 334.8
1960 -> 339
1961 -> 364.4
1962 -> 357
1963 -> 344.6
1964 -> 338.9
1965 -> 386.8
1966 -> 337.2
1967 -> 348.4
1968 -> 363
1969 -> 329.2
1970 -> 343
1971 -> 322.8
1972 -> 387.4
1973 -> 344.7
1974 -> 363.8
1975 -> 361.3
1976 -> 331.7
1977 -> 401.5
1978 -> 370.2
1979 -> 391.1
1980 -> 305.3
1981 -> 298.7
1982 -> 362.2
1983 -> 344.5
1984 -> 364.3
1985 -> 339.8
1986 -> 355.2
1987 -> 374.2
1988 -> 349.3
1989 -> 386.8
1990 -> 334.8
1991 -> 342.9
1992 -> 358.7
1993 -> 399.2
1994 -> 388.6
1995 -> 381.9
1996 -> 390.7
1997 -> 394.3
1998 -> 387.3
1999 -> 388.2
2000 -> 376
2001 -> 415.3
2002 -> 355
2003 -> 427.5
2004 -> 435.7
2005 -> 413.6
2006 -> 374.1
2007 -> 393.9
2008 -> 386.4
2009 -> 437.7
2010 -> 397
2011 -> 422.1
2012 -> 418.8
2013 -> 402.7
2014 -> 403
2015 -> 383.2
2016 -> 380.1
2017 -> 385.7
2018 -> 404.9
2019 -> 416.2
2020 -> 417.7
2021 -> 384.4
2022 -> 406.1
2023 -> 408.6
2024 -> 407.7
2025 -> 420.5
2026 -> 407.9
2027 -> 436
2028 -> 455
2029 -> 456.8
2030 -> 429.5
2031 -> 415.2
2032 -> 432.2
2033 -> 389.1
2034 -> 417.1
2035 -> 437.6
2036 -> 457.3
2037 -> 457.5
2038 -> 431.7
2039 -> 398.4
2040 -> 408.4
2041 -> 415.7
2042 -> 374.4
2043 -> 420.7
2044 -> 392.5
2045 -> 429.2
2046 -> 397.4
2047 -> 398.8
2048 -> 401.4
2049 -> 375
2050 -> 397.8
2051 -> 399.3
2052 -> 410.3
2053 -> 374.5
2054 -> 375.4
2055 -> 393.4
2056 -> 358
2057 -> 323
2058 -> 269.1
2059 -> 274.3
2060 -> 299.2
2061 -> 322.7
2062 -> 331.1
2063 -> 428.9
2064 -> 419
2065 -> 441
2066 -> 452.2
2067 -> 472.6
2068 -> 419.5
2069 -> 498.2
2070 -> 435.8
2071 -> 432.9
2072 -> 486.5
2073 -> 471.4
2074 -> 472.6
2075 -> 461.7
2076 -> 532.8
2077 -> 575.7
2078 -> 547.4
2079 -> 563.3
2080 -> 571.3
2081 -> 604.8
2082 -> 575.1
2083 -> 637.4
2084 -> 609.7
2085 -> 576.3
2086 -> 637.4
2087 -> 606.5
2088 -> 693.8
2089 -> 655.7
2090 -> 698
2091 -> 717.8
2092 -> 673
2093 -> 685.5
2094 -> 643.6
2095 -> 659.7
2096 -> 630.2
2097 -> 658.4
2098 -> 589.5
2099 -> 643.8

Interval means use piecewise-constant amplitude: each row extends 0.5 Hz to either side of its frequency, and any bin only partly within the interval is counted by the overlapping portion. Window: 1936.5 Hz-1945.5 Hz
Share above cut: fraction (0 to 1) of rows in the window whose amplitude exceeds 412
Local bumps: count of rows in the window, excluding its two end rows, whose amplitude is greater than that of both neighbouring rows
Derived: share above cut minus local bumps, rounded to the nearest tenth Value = -2.0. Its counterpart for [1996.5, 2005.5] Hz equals -2.6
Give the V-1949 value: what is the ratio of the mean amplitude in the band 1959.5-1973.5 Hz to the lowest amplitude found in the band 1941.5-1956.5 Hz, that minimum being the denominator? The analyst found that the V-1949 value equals 1.1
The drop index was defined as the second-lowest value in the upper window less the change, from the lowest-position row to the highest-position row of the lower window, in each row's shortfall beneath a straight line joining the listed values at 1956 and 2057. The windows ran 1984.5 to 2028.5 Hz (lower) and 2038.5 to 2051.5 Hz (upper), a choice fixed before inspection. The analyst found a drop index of 484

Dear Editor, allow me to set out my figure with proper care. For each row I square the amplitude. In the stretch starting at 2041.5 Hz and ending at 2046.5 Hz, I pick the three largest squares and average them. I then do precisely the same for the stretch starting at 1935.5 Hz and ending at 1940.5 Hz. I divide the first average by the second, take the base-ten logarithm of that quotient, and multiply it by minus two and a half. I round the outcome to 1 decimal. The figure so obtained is -0.3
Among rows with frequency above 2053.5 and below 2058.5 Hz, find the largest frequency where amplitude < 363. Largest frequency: 2058 Hz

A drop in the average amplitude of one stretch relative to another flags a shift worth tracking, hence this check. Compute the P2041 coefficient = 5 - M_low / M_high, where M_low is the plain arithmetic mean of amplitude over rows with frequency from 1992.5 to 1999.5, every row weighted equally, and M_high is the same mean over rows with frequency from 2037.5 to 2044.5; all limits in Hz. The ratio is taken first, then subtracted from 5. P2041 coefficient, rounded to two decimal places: 4.04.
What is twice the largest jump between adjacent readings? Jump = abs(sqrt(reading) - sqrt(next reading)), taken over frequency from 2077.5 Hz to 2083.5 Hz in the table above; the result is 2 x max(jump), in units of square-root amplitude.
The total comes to 2.53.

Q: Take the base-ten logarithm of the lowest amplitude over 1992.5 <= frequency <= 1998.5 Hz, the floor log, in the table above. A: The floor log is 2.58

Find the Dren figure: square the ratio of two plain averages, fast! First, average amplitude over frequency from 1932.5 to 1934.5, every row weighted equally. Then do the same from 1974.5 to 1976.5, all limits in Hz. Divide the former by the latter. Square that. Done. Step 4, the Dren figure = 0.79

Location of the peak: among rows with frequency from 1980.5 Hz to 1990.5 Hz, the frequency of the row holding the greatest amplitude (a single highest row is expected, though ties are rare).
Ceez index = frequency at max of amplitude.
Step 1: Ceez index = 1989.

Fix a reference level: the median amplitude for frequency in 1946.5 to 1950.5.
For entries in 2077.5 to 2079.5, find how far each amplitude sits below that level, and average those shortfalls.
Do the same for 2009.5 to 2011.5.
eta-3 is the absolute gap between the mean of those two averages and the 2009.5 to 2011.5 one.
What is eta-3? 73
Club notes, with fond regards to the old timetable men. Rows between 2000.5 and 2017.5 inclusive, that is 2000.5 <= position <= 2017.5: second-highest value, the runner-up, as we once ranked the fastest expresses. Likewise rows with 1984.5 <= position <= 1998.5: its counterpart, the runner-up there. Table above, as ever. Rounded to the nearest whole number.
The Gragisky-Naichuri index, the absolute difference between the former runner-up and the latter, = 41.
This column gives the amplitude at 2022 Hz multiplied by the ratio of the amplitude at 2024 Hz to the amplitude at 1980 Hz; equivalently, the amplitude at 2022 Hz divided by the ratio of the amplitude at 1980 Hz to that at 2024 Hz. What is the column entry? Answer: 542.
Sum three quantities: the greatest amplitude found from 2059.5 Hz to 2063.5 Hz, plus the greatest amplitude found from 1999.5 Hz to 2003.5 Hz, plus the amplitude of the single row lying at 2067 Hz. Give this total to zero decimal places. 1329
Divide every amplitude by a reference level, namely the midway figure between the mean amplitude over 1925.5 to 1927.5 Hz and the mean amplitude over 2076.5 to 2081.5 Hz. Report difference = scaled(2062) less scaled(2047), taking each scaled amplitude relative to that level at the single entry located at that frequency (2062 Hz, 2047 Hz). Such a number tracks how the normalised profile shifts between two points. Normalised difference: -0.16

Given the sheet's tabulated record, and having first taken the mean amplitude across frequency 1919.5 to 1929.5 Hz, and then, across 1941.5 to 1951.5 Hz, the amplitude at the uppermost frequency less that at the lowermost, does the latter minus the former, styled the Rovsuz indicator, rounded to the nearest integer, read -201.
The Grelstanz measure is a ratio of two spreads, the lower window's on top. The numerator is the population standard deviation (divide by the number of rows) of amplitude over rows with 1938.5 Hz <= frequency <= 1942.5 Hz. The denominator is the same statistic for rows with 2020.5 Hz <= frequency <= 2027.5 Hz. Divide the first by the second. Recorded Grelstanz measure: 0.95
